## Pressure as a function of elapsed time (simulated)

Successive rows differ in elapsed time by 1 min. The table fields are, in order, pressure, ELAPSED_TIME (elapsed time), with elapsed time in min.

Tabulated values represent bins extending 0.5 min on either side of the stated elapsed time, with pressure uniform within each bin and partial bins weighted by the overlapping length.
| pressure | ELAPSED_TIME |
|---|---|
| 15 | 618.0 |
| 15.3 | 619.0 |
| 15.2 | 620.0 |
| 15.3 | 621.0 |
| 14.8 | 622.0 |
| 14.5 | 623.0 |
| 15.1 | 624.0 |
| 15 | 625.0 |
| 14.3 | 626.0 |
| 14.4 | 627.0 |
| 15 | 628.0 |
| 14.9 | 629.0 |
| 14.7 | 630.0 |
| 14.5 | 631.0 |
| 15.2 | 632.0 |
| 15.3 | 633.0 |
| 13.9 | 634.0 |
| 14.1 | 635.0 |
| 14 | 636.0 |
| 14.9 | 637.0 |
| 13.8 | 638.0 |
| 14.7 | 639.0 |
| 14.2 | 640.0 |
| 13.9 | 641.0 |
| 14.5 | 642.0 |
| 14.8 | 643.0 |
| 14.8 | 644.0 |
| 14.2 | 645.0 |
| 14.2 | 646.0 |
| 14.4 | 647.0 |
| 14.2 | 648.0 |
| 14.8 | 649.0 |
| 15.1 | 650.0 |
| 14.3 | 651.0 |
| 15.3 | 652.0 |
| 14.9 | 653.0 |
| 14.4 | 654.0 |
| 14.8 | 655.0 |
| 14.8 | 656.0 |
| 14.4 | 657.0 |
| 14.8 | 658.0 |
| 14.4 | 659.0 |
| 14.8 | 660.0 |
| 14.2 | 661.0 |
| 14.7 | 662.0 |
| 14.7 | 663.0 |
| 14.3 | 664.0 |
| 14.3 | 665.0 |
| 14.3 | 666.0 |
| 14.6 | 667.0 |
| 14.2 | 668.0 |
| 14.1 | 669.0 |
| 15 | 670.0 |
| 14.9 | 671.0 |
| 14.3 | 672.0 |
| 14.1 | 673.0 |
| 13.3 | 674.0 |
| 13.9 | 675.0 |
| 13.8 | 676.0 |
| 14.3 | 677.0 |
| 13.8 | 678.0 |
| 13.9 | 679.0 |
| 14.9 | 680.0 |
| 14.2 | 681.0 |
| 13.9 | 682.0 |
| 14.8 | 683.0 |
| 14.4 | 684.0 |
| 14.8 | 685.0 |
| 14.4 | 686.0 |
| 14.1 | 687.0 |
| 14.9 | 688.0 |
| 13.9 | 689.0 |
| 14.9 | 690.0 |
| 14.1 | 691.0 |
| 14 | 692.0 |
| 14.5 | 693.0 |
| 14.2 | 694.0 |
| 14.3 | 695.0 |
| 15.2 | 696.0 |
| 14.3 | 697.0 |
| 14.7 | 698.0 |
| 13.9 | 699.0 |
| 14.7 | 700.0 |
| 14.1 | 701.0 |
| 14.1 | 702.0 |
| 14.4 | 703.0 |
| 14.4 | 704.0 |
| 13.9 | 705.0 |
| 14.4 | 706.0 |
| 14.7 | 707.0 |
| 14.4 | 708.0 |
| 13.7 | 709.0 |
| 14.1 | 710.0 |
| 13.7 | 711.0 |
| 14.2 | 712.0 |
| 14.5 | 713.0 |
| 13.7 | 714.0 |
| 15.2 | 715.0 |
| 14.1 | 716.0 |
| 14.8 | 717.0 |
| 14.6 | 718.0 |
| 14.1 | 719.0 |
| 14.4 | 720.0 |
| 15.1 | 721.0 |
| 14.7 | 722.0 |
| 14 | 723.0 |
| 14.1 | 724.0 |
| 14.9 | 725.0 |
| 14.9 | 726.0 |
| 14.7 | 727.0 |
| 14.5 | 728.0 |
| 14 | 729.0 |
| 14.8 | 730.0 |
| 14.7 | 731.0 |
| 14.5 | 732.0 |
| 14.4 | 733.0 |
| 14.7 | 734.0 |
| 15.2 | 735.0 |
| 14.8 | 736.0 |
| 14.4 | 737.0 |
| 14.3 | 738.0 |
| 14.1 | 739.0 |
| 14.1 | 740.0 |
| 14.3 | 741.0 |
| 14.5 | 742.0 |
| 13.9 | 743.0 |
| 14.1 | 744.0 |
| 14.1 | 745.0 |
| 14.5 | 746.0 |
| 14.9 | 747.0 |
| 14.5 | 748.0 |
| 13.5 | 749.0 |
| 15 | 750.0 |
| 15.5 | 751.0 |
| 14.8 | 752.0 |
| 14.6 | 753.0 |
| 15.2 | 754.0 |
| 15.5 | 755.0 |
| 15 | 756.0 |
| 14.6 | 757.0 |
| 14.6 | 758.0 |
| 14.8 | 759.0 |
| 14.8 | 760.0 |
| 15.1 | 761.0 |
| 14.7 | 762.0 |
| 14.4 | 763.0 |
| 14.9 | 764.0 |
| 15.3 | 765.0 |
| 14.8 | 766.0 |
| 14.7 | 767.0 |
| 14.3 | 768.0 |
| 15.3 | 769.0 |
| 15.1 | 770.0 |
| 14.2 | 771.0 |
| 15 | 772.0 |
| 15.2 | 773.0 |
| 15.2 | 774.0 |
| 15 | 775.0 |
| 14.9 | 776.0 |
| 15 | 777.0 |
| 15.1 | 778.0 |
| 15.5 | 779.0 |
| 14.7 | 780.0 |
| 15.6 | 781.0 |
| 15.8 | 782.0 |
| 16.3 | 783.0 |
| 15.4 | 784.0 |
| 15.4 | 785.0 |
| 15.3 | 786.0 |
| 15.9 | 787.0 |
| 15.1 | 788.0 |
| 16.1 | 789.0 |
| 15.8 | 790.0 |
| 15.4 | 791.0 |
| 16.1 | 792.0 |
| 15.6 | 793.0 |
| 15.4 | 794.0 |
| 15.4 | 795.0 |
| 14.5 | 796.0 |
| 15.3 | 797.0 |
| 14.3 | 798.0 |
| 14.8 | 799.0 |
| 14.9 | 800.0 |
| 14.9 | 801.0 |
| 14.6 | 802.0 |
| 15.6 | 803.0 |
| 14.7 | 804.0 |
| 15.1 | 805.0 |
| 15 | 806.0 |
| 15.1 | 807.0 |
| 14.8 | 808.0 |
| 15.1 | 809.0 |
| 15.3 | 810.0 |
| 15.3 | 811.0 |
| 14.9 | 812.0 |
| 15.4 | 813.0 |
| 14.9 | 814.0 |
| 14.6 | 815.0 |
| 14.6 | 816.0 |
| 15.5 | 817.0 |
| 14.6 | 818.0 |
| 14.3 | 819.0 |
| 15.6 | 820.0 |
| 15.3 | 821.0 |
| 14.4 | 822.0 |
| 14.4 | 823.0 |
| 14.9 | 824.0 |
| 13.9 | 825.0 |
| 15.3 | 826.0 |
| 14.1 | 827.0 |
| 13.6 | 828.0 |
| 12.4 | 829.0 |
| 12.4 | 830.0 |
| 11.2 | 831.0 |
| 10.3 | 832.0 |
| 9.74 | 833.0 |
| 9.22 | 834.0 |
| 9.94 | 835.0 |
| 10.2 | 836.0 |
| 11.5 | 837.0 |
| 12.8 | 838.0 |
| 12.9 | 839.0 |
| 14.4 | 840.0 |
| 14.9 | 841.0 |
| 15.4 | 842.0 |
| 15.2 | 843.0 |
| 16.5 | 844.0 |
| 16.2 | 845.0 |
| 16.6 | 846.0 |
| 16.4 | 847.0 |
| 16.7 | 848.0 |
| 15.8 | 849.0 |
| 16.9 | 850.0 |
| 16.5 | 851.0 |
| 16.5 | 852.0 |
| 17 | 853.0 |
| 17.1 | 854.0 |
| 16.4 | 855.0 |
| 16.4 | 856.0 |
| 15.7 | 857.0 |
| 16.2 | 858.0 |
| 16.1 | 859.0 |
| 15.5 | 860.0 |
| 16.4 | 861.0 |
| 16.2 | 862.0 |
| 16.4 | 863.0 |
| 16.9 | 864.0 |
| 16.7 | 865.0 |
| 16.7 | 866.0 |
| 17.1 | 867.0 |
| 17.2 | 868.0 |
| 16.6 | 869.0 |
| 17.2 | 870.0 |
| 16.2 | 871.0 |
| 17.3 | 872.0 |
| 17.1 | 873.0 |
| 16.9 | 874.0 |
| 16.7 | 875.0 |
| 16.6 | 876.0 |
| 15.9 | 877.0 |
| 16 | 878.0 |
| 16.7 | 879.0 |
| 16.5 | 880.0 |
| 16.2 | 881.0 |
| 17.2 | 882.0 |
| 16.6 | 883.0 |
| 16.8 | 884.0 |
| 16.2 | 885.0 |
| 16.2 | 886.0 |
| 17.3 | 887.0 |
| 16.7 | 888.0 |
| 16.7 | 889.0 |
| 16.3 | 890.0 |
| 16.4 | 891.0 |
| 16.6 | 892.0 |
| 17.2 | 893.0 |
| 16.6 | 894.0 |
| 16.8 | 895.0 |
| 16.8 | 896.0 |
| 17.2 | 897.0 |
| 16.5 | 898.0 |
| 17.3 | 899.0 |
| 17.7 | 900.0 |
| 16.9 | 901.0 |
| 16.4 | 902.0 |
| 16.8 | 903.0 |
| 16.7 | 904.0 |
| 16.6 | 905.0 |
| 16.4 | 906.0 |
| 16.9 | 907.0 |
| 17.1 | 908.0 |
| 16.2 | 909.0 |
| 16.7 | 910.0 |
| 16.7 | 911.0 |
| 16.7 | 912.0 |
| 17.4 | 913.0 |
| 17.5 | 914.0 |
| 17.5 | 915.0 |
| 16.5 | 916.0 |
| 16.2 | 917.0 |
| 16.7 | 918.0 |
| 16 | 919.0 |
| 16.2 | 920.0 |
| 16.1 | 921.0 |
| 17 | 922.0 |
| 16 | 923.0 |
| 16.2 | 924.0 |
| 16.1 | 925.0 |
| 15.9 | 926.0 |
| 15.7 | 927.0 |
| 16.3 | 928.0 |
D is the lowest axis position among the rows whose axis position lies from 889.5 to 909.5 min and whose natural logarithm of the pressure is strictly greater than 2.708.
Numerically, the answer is 890.0 min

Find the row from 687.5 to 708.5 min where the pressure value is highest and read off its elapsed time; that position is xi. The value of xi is 696.0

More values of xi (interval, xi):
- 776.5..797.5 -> 783.0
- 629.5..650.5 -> 633.0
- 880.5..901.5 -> 900.0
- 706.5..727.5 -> 715.0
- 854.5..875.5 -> 872.0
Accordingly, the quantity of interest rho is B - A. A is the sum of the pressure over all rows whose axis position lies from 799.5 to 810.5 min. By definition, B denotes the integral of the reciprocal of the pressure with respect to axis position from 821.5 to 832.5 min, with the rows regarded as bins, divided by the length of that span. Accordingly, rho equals -165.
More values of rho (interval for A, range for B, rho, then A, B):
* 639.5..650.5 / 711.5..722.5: -159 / 159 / 0.0691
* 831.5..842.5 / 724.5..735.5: -131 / 131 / 0.0682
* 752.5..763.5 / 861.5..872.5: -163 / 163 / 0.0597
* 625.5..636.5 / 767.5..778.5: -160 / 160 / 0.0670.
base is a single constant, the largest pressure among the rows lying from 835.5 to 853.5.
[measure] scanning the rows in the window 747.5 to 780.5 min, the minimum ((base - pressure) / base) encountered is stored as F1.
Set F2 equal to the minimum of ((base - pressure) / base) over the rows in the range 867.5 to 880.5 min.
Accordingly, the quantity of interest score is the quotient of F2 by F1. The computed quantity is -0.2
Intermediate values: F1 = 0.09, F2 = -0.02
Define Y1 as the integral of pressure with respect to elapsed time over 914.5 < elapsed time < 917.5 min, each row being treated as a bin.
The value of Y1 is 50.2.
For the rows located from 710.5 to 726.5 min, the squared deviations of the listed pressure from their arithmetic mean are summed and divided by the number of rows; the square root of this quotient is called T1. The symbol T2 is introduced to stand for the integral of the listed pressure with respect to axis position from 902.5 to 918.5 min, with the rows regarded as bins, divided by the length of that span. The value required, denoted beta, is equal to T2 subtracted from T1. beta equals -16.3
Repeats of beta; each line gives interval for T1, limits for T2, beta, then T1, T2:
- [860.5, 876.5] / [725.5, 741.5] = -14.2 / 0.344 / 14.5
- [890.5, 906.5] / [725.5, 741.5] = -14.2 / 0.361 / 14.5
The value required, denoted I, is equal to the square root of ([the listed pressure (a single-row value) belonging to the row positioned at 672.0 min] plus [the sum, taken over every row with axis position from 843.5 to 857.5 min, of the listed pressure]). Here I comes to 15.7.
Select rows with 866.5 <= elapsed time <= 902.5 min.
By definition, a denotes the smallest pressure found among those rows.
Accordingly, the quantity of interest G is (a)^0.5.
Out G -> 3.99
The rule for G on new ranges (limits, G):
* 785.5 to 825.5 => 3.73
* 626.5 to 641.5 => 3.71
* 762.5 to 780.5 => 3.77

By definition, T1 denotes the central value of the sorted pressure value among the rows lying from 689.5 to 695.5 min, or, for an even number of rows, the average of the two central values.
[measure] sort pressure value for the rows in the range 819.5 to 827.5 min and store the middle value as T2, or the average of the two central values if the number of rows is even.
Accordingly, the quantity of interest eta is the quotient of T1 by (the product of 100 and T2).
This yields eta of 0.0097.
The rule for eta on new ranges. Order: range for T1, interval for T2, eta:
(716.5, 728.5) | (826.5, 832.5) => 0.0118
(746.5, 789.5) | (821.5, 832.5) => 0.0108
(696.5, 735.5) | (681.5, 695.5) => 0.0100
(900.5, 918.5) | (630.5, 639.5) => 0.0115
